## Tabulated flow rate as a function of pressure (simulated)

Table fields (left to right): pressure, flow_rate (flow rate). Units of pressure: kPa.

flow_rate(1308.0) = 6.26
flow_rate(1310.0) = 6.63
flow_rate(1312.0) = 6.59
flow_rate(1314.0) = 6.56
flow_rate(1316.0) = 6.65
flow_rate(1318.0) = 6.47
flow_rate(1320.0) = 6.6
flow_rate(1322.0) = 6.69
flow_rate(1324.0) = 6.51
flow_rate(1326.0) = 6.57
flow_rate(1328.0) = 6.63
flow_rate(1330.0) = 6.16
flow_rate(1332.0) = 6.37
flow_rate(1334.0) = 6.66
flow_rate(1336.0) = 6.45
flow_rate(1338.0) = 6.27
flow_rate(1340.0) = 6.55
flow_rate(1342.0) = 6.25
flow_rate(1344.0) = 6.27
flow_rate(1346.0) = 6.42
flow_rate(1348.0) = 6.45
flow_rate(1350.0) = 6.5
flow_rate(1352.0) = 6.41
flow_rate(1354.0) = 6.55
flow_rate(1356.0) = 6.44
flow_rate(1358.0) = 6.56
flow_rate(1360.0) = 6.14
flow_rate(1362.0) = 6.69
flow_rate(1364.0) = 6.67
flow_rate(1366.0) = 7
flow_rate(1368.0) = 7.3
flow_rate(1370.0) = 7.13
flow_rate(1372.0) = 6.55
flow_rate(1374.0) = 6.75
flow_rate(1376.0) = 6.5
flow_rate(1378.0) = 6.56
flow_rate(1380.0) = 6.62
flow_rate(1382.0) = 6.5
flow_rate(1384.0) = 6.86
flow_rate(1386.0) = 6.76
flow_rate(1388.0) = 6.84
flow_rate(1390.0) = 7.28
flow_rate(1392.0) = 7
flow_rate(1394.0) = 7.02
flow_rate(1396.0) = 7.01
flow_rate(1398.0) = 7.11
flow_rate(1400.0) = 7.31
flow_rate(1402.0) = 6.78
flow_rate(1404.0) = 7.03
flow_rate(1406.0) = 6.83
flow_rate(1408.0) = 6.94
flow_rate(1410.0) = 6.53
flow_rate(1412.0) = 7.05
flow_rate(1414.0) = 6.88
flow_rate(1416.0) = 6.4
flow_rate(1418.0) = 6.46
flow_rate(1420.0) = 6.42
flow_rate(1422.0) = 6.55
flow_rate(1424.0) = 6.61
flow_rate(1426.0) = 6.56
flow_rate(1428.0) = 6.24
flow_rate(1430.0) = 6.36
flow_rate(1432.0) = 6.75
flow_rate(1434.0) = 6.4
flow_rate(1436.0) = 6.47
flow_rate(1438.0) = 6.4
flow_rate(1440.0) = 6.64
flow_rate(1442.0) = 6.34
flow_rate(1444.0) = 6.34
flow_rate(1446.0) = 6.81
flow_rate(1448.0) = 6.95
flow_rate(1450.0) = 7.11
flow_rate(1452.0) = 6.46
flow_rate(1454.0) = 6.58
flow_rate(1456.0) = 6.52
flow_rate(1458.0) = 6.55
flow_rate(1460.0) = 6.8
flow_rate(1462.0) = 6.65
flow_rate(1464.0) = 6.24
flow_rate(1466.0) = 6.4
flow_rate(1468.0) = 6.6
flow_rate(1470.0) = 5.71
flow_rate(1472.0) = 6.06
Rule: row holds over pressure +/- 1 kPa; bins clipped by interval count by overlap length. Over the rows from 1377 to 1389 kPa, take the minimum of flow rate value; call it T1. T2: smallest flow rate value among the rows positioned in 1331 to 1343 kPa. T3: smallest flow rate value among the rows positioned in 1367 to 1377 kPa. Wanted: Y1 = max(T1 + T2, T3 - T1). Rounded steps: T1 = 6.5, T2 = 6.25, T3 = 6.5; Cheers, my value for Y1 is 12.75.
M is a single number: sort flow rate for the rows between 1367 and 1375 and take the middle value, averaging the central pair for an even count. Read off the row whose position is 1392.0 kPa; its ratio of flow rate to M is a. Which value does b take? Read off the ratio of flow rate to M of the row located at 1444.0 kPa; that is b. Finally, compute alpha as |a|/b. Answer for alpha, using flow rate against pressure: 1.10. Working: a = 1.009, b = 0.914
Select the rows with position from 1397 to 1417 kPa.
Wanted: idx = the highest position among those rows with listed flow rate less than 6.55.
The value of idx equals 1416.0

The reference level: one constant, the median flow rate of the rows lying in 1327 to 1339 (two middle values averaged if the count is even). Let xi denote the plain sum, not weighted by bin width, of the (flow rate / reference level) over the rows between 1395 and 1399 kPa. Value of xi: 2.2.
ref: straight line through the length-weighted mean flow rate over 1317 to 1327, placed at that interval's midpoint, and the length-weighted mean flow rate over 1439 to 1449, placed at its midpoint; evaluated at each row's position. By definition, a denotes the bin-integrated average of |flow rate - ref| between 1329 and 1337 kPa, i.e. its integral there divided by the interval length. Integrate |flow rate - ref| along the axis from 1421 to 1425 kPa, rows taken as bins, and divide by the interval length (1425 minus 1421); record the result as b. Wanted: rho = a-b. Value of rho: 0.18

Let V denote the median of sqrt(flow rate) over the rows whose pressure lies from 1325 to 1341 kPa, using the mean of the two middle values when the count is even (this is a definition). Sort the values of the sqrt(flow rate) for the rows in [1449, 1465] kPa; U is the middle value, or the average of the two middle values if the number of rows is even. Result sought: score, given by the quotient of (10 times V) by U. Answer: 10.0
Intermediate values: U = 2.56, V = 2.55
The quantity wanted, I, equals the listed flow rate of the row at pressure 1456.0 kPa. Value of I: 6.52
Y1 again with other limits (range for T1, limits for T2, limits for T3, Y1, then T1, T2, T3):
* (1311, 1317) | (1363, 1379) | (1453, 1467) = 13.06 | 6.56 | 6.5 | 6.24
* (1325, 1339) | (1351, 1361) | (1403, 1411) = 12.30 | 6.16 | 6.14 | 6.53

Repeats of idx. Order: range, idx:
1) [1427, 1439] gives 1438.0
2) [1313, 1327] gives 1324.0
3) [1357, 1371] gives 1360.0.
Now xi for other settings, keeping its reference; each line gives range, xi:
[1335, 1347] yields 6.0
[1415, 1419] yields 2.0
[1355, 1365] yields 5.1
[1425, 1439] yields 7.0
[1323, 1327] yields 2.0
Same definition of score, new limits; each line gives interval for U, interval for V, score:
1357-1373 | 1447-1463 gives 10.0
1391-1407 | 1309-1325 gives 9.7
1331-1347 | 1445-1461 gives 10.2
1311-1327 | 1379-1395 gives 10.2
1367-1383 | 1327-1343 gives 9.9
